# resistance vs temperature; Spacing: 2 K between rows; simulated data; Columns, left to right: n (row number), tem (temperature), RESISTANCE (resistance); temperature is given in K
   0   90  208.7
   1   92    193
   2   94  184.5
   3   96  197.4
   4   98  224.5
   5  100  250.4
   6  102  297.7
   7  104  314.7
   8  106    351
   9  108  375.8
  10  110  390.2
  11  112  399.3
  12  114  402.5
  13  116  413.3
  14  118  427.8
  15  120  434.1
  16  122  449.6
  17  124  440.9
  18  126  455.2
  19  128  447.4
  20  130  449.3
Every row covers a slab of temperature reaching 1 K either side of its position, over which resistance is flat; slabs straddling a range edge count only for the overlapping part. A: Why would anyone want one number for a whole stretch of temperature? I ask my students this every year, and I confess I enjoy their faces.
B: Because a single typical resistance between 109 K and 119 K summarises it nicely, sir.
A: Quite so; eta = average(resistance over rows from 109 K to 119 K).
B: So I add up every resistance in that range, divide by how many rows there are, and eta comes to 407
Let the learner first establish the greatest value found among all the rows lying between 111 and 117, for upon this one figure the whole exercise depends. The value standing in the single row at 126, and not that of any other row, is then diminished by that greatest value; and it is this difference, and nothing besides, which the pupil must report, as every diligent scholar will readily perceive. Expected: 42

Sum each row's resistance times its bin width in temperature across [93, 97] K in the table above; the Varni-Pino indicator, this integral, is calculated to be 764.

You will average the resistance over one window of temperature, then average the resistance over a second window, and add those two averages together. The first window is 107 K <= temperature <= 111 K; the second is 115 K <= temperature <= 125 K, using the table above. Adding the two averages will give 816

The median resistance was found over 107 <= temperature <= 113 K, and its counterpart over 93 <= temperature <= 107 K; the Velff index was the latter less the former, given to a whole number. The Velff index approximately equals -140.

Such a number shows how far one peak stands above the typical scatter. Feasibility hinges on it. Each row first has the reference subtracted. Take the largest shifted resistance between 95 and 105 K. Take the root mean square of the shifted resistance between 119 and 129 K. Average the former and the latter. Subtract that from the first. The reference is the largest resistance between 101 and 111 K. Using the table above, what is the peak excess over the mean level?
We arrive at -66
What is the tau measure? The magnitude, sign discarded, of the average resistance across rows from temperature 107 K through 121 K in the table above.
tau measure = 406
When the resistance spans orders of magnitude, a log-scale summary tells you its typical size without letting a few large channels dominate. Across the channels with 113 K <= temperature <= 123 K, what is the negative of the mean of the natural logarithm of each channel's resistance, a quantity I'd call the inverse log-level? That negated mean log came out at -6.05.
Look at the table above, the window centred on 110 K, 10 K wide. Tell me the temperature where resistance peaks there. 114 K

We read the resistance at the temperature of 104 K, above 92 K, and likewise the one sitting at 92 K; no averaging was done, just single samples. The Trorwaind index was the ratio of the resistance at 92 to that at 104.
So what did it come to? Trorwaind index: 0.61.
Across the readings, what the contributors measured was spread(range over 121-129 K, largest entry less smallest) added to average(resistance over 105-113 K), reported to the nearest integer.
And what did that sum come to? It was 393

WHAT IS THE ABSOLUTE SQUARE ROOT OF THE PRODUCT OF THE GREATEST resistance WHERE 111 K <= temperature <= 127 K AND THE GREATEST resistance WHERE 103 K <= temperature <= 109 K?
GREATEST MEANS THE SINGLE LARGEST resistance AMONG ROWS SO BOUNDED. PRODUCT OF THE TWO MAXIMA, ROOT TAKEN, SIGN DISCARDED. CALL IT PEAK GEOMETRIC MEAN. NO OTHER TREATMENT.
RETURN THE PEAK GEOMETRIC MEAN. 414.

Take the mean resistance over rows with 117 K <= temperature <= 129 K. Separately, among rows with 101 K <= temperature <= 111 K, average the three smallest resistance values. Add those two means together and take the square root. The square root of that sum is 27.6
